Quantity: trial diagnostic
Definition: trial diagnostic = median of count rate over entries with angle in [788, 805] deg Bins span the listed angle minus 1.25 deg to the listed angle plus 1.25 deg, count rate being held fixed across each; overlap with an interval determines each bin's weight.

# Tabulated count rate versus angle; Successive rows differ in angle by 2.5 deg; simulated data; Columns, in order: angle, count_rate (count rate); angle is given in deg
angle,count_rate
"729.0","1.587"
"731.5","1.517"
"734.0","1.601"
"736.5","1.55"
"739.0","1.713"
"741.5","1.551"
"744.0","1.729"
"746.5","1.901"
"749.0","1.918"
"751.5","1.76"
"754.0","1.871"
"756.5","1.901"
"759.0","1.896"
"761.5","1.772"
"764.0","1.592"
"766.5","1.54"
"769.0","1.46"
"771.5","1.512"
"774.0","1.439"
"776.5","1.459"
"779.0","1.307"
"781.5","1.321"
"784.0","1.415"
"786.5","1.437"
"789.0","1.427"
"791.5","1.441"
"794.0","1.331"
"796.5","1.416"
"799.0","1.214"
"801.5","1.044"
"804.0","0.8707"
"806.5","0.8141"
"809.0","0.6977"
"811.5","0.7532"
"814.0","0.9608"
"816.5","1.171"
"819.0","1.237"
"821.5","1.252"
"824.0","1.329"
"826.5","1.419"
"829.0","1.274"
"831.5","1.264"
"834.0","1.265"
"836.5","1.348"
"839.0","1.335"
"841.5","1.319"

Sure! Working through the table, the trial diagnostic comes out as 1.33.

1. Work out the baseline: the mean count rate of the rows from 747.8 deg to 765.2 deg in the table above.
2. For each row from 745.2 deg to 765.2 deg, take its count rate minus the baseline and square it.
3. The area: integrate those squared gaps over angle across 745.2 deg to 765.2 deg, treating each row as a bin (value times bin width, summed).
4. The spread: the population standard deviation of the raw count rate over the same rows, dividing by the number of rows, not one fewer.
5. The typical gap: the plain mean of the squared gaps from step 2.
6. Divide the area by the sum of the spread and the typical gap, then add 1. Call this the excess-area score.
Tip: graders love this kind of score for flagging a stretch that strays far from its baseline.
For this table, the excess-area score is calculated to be 2.9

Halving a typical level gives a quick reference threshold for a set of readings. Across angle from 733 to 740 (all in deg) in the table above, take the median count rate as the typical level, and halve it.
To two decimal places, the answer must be 0.80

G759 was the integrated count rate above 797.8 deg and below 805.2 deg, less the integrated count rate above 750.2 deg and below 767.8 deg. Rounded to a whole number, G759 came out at -23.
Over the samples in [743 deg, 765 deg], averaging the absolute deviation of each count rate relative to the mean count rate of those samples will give 0.091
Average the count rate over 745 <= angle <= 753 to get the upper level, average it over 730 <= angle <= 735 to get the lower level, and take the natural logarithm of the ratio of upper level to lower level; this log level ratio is 0.2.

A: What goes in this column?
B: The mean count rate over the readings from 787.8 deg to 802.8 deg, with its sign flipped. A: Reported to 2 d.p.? -1.31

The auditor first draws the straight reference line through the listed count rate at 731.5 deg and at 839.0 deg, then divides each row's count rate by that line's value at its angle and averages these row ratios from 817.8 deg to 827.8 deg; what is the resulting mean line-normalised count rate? 0.96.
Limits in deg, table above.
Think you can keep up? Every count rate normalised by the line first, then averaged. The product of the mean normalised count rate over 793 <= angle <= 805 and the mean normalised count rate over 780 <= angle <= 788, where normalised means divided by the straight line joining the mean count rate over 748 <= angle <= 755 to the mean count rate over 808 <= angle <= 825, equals 0.88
